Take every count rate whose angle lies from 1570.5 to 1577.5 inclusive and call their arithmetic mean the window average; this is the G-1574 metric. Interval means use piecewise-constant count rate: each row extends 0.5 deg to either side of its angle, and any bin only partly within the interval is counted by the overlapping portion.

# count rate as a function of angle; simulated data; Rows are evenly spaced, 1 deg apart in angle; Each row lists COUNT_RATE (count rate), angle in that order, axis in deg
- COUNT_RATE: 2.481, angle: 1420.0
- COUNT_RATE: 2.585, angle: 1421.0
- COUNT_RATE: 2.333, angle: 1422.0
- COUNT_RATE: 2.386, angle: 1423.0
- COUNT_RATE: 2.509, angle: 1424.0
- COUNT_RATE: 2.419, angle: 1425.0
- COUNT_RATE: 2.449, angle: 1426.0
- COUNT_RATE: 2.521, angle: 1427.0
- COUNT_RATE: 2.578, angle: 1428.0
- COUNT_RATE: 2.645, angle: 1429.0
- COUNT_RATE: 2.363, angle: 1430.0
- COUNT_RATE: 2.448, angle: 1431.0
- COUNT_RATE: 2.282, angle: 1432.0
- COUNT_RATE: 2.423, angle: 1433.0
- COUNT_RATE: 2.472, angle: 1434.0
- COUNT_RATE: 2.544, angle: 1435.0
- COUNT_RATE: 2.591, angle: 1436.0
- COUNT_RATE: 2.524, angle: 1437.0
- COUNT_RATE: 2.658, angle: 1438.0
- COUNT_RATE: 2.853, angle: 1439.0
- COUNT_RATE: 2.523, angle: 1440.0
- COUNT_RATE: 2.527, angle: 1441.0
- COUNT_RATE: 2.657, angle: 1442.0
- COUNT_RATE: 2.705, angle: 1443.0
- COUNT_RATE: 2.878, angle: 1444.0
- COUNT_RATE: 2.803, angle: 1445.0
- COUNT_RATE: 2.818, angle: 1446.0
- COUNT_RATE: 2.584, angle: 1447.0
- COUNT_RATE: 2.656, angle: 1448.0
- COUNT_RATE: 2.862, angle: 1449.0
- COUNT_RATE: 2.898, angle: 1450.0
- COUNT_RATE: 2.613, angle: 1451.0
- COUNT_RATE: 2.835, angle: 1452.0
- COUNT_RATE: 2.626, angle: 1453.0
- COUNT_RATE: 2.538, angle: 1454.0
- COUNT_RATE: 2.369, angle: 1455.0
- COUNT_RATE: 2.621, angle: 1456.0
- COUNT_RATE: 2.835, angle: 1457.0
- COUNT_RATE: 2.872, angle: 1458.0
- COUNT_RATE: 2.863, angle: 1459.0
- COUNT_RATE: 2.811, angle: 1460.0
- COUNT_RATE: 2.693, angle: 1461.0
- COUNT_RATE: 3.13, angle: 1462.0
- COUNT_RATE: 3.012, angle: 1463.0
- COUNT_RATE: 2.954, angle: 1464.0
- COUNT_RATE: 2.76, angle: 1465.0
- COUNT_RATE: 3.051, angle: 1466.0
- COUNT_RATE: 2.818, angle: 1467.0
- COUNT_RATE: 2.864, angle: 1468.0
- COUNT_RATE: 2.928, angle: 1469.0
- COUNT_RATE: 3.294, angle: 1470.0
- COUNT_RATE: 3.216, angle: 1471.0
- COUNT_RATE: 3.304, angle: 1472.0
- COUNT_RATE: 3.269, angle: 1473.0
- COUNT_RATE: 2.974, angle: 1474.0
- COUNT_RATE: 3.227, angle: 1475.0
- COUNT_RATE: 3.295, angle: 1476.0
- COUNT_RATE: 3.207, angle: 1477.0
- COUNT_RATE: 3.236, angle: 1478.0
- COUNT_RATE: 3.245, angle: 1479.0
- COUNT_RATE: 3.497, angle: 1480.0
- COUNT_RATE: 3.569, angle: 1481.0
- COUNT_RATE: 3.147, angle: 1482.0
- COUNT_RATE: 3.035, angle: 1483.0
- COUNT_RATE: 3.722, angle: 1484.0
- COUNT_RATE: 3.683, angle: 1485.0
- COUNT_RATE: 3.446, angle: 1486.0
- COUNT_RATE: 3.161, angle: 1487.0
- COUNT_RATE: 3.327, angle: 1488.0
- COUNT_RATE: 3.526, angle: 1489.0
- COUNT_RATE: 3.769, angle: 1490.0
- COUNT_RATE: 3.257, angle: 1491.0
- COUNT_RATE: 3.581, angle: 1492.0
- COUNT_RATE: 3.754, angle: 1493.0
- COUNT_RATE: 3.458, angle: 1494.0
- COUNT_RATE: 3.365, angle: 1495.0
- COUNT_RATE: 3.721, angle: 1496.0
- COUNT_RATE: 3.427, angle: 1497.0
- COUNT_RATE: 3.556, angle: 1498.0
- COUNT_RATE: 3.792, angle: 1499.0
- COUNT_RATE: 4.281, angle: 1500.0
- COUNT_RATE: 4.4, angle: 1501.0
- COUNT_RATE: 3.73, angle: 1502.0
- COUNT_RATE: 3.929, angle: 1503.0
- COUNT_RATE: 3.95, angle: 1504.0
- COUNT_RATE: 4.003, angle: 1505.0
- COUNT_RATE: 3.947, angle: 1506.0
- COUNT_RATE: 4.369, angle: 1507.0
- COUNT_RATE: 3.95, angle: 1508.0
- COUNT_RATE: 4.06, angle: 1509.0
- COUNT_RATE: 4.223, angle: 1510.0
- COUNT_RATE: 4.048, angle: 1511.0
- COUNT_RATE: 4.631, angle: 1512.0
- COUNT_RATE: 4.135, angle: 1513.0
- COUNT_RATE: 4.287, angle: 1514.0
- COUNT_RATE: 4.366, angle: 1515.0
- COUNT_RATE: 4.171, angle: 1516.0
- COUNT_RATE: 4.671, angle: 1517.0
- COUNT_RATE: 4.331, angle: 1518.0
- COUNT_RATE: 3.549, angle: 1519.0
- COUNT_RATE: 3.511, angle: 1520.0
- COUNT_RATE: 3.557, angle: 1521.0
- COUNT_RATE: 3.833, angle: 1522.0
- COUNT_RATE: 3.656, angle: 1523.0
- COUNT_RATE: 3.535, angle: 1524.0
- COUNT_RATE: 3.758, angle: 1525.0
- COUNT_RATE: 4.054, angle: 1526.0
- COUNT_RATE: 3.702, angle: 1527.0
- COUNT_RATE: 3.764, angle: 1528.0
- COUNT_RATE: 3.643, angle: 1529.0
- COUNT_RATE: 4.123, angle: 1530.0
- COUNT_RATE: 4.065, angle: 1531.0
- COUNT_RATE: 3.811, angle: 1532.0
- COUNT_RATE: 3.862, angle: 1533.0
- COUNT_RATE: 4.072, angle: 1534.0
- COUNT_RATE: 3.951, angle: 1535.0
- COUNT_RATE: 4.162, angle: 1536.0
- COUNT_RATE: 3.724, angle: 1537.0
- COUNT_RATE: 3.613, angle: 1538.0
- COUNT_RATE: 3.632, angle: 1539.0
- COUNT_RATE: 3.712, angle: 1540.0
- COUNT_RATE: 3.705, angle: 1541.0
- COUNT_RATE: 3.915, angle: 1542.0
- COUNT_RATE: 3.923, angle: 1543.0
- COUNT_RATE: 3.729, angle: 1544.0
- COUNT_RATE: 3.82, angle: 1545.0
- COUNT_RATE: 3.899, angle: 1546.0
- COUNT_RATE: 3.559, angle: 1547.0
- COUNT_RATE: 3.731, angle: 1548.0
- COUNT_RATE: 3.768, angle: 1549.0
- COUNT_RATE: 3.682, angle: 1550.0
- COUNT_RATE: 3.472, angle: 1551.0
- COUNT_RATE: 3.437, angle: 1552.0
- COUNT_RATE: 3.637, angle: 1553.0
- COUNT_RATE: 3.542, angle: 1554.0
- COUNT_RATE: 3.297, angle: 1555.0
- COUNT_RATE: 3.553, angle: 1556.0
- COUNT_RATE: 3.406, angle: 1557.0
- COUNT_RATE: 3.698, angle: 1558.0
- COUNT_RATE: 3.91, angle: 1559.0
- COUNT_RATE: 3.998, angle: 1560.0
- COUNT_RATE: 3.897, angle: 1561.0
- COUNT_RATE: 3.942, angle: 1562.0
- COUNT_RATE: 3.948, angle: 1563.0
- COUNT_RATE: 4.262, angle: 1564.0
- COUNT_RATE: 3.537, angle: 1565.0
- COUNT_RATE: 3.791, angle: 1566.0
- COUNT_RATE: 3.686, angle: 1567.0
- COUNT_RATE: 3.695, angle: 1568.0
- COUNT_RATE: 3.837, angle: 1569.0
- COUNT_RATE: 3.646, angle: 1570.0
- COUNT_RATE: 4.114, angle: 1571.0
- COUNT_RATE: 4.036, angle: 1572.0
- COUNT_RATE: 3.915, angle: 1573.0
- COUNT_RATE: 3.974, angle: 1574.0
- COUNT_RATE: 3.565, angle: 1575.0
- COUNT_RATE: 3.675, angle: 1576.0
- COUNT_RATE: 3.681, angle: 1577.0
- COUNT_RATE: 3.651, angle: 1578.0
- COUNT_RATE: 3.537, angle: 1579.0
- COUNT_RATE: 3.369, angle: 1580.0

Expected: 3.9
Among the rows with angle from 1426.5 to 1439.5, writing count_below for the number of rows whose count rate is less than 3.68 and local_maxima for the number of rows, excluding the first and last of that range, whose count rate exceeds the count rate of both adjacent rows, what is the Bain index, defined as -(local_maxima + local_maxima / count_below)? -3.2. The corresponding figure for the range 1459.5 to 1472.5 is -3.2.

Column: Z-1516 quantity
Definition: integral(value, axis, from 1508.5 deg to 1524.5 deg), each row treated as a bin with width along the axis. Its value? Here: 65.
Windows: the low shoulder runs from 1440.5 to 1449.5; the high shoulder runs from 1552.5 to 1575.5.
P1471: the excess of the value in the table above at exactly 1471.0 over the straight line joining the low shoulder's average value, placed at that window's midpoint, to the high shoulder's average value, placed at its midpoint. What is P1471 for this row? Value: 0.26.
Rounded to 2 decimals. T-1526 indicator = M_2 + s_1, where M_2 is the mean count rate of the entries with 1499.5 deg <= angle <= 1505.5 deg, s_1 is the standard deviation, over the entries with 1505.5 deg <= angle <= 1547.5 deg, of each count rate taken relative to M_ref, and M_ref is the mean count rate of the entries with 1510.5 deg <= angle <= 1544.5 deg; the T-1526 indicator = 4.34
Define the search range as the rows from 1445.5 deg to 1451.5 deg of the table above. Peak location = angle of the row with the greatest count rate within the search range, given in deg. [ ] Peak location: 1450.0 deg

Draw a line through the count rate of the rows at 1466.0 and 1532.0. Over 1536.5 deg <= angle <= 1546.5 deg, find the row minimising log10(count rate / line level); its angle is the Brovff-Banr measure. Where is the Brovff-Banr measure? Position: 1538.0 deg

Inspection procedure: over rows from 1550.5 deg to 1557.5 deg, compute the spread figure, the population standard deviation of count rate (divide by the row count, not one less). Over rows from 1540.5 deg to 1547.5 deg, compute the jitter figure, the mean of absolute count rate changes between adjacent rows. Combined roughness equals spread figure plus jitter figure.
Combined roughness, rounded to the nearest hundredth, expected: 0.26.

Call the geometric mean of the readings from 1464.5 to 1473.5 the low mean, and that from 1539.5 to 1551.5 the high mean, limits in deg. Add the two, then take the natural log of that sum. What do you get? 1.92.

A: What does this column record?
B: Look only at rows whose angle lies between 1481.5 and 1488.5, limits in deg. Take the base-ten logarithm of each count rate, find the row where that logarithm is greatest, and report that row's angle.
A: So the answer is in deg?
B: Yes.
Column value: 1484.0 deg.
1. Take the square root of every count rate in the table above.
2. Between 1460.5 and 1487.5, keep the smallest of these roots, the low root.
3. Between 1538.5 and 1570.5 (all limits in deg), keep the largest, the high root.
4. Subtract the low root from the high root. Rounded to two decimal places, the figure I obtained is 0.42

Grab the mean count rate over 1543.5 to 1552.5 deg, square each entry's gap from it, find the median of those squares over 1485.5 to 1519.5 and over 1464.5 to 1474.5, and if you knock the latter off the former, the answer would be -0.34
